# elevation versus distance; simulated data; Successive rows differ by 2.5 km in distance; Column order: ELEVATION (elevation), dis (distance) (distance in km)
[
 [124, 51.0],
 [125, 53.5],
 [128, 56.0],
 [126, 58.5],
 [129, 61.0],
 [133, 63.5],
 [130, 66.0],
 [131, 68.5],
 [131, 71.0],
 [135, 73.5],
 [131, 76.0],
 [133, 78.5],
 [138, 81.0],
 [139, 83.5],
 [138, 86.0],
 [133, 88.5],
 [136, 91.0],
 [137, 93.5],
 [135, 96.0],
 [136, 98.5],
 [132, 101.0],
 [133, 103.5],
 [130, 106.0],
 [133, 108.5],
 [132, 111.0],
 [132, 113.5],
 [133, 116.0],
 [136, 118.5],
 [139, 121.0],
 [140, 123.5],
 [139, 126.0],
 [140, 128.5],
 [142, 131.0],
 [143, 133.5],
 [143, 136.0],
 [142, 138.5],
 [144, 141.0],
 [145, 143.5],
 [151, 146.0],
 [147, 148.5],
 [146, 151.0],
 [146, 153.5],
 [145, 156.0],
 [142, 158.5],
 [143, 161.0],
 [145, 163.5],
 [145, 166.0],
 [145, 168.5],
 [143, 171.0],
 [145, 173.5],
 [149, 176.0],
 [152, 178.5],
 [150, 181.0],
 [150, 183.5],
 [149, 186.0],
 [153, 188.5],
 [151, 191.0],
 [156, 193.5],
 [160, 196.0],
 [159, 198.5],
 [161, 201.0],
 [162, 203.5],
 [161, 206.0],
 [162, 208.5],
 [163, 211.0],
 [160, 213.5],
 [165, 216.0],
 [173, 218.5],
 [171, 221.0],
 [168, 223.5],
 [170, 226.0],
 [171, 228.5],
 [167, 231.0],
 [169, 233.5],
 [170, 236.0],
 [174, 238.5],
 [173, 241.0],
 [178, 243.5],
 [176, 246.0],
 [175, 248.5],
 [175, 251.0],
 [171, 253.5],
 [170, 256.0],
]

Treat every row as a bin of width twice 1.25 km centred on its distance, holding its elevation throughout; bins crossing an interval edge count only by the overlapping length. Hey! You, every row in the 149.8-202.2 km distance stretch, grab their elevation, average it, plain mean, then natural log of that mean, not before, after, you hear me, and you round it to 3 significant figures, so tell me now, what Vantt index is 5.01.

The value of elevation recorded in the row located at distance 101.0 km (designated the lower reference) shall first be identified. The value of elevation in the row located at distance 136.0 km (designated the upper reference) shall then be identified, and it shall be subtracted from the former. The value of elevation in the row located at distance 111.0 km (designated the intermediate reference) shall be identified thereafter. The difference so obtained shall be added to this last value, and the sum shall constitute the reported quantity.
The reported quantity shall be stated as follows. 121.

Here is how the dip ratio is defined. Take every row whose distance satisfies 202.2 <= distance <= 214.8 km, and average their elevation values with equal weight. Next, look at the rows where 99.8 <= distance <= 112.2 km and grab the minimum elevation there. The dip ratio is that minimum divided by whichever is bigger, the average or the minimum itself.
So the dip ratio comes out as 0.80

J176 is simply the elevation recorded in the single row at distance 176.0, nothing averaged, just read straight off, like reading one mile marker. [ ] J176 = 149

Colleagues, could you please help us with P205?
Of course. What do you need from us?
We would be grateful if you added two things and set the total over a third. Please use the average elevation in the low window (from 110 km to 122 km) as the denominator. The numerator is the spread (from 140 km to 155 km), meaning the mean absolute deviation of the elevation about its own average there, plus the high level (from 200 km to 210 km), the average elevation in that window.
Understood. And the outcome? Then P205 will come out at 1.21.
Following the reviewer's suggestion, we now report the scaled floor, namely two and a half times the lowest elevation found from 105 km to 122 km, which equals 325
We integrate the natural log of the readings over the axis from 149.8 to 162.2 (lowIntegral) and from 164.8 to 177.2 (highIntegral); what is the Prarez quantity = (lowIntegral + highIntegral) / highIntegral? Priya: 1.999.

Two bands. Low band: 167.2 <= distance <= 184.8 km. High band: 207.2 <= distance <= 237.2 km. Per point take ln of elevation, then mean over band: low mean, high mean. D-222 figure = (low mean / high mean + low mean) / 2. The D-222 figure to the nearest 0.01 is 2.99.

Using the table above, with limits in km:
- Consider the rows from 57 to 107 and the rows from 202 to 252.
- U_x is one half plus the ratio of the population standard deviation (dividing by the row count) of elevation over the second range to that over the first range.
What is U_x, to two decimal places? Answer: 2.10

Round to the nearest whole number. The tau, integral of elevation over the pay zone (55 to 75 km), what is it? 2608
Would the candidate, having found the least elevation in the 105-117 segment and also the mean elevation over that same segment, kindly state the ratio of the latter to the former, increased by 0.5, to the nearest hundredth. 1.52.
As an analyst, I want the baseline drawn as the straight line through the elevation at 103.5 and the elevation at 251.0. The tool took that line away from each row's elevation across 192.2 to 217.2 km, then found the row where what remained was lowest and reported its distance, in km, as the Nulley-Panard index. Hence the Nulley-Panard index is 213.5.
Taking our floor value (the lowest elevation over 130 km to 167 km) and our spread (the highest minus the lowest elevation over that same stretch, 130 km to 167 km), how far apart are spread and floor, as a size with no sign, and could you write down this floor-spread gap 133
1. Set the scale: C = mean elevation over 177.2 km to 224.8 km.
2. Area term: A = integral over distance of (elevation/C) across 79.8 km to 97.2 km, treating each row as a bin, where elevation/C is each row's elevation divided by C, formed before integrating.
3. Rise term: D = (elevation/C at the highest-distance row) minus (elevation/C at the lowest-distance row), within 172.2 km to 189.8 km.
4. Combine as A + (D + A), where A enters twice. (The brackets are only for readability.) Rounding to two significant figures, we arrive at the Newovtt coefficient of 30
